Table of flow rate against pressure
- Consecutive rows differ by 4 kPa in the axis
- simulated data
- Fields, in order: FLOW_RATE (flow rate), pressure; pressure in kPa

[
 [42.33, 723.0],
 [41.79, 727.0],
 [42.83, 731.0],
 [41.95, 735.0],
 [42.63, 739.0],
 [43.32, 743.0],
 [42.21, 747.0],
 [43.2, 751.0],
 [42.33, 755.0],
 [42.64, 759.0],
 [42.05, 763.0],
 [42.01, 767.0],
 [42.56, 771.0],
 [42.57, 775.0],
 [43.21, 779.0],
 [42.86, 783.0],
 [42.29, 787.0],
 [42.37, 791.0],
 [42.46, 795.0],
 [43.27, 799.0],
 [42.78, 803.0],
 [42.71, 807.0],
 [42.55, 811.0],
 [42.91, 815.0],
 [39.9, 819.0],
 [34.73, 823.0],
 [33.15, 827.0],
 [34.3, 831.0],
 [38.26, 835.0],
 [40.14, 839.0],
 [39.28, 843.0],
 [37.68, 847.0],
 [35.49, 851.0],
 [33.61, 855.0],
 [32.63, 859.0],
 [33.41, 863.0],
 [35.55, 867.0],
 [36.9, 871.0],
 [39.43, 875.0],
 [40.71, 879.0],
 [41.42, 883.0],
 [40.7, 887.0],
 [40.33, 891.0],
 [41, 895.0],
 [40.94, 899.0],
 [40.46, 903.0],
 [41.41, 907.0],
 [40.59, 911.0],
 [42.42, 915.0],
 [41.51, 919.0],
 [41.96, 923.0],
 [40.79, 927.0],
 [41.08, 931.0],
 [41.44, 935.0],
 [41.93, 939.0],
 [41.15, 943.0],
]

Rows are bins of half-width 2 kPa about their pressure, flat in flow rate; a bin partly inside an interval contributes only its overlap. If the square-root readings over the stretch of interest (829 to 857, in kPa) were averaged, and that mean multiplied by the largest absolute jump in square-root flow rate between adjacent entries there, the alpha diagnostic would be 2.0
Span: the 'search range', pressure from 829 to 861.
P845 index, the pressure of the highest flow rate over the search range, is 839.0 kPa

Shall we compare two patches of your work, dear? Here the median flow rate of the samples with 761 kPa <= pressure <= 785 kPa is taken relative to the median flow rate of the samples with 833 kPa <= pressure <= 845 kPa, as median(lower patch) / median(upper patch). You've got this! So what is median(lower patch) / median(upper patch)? 1.08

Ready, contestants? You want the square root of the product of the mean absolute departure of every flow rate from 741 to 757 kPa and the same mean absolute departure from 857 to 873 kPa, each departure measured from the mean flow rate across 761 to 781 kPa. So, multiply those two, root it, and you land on 2.0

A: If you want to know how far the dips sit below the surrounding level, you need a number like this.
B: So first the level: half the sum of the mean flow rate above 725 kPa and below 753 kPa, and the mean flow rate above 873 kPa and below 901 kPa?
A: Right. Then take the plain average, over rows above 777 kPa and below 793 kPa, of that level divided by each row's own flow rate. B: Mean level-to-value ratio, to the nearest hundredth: 0.97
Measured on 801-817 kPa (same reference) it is 0.97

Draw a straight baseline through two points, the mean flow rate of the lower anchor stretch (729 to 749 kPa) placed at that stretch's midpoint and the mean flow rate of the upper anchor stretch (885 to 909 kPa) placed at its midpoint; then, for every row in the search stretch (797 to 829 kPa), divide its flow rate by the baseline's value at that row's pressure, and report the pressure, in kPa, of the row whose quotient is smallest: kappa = 827.0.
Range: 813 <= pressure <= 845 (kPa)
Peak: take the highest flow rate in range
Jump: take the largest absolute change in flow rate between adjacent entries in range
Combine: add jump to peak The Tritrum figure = 48.1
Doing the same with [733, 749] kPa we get 44.4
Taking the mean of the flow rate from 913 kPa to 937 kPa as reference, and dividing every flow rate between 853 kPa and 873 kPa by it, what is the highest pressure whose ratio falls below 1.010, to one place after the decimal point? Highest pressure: 871.0 kPa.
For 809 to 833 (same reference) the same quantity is 831.0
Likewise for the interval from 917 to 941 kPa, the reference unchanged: 939.0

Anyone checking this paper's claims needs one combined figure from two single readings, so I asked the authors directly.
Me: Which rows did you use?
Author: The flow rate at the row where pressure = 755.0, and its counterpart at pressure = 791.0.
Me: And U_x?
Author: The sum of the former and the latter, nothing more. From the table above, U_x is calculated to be 85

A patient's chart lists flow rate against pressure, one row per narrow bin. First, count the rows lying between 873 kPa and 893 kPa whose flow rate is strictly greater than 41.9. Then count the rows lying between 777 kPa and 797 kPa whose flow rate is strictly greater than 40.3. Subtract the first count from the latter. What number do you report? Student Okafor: 5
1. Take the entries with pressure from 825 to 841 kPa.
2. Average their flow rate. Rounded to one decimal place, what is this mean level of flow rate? 36.5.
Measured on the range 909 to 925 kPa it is 41.6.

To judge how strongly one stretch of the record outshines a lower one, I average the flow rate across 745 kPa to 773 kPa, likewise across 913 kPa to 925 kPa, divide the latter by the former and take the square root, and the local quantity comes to 0.995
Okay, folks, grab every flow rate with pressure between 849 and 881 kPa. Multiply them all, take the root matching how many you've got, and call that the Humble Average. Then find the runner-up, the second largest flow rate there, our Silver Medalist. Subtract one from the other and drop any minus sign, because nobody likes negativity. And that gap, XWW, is 3.6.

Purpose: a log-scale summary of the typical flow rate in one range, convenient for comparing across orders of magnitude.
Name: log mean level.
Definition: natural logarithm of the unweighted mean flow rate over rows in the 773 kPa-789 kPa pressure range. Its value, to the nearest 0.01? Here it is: 3.75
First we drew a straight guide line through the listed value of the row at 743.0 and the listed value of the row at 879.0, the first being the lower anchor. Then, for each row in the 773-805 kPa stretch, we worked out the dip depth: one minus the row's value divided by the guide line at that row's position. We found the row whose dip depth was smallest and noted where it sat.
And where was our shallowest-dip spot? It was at 799.0 kPa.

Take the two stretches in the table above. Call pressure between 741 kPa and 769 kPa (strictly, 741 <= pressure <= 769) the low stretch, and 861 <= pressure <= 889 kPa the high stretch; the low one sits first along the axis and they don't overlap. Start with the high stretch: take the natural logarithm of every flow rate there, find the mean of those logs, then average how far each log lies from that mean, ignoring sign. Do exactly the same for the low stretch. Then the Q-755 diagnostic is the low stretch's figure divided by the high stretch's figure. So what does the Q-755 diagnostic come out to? 0.2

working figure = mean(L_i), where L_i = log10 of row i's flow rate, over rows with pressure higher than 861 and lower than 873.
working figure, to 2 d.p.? 1.55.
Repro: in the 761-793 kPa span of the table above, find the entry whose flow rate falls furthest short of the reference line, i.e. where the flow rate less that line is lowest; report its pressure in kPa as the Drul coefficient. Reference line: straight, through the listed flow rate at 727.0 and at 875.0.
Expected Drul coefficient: 763.0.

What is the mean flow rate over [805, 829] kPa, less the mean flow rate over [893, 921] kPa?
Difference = -2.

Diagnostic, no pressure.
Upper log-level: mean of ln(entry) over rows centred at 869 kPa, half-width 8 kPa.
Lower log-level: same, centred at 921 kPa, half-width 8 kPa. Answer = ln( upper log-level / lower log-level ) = -0.038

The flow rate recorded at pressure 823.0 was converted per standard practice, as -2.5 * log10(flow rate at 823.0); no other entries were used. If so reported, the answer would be -3.85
